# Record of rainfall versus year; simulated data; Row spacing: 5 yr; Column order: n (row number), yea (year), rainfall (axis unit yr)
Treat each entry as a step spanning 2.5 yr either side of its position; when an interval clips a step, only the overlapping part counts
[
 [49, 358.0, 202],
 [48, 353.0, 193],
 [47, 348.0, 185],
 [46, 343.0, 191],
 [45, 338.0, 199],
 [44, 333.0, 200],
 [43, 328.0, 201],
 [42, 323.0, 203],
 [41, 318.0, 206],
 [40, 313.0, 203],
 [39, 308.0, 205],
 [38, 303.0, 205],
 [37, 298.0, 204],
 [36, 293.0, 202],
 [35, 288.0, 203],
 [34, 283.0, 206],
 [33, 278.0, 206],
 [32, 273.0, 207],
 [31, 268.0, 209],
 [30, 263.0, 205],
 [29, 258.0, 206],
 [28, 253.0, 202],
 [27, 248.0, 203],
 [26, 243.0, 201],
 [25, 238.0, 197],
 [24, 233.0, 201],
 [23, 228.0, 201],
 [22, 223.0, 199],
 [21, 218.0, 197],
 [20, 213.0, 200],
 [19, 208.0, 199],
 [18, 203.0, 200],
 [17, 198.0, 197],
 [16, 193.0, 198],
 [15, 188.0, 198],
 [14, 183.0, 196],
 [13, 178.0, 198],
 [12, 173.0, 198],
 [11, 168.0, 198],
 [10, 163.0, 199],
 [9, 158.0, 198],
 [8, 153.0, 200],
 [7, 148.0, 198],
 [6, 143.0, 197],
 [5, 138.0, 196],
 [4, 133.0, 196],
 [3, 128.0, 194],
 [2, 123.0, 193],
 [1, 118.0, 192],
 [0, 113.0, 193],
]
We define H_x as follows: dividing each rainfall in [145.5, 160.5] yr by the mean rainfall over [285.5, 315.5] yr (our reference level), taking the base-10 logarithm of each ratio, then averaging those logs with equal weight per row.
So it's -0.011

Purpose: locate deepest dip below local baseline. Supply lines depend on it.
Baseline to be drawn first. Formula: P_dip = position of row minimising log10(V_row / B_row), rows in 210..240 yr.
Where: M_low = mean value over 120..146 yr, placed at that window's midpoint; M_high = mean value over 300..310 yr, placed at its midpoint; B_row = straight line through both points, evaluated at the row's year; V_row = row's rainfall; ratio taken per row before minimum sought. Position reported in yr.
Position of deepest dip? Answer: 238.0 yr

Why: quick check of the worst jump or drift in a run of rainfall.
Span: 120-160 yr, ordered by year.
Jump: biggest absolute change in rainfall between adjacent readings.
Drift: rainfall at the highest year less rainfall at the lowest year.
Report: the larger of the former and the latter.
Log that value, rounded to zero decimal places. 5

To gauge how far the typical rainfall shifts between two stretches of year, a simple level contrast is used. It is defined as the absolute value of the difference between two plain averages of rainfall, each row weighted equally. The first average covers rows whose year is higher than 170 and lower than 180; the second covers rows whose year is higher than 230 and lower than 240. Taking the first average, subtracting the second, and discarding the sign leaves 1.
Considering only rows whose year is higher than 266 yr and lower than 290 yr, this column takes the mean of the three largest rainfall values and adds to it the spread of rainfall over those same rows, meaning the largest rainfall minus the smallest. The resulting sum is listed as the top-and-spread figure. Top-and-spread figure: 213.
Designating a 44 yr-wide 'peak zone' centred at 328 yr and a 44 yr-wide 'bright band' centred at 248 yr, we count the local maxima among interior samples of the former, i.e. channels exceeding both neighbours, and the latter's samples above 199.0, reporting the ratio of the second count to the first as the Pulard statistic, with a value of 8.0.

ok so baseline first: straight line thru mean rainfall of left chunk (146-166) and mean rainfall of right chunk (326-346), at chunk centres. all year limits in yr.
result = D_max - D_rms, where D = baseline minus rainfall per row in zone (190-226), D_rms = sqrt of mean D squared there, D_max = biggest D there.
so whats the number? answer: 0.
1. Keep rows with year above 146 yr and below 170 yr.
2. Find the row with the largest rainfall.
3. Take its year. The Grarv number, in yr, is 153.0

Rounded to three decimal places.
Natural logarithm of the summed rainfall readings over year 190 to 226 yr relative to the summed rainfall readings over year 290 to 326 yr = -0.027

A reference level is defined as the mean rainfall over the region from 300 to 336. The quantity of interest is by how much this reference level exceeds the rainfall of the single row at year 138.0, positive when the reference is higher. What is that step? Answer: 7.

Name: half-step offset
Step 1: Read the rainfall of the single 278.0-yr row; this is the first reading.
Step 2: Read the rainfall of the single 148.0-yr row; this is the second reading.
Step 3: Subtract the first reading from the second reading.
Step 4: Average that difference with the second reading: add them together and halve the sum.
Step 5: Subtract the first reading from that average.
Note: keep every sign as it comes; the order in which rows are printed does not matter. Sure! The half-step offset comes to -111.0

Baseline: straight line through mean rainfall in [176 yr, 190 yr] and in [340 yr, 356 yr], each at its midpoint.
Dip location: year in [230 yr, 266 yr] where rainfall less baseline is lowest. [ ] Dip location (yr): 238.0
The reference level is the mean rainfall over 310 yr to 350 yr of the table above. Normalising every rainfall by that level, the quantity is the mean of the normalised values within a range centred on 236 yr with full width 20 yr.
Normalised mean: 1.01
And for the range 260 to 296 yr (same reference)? 1.03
